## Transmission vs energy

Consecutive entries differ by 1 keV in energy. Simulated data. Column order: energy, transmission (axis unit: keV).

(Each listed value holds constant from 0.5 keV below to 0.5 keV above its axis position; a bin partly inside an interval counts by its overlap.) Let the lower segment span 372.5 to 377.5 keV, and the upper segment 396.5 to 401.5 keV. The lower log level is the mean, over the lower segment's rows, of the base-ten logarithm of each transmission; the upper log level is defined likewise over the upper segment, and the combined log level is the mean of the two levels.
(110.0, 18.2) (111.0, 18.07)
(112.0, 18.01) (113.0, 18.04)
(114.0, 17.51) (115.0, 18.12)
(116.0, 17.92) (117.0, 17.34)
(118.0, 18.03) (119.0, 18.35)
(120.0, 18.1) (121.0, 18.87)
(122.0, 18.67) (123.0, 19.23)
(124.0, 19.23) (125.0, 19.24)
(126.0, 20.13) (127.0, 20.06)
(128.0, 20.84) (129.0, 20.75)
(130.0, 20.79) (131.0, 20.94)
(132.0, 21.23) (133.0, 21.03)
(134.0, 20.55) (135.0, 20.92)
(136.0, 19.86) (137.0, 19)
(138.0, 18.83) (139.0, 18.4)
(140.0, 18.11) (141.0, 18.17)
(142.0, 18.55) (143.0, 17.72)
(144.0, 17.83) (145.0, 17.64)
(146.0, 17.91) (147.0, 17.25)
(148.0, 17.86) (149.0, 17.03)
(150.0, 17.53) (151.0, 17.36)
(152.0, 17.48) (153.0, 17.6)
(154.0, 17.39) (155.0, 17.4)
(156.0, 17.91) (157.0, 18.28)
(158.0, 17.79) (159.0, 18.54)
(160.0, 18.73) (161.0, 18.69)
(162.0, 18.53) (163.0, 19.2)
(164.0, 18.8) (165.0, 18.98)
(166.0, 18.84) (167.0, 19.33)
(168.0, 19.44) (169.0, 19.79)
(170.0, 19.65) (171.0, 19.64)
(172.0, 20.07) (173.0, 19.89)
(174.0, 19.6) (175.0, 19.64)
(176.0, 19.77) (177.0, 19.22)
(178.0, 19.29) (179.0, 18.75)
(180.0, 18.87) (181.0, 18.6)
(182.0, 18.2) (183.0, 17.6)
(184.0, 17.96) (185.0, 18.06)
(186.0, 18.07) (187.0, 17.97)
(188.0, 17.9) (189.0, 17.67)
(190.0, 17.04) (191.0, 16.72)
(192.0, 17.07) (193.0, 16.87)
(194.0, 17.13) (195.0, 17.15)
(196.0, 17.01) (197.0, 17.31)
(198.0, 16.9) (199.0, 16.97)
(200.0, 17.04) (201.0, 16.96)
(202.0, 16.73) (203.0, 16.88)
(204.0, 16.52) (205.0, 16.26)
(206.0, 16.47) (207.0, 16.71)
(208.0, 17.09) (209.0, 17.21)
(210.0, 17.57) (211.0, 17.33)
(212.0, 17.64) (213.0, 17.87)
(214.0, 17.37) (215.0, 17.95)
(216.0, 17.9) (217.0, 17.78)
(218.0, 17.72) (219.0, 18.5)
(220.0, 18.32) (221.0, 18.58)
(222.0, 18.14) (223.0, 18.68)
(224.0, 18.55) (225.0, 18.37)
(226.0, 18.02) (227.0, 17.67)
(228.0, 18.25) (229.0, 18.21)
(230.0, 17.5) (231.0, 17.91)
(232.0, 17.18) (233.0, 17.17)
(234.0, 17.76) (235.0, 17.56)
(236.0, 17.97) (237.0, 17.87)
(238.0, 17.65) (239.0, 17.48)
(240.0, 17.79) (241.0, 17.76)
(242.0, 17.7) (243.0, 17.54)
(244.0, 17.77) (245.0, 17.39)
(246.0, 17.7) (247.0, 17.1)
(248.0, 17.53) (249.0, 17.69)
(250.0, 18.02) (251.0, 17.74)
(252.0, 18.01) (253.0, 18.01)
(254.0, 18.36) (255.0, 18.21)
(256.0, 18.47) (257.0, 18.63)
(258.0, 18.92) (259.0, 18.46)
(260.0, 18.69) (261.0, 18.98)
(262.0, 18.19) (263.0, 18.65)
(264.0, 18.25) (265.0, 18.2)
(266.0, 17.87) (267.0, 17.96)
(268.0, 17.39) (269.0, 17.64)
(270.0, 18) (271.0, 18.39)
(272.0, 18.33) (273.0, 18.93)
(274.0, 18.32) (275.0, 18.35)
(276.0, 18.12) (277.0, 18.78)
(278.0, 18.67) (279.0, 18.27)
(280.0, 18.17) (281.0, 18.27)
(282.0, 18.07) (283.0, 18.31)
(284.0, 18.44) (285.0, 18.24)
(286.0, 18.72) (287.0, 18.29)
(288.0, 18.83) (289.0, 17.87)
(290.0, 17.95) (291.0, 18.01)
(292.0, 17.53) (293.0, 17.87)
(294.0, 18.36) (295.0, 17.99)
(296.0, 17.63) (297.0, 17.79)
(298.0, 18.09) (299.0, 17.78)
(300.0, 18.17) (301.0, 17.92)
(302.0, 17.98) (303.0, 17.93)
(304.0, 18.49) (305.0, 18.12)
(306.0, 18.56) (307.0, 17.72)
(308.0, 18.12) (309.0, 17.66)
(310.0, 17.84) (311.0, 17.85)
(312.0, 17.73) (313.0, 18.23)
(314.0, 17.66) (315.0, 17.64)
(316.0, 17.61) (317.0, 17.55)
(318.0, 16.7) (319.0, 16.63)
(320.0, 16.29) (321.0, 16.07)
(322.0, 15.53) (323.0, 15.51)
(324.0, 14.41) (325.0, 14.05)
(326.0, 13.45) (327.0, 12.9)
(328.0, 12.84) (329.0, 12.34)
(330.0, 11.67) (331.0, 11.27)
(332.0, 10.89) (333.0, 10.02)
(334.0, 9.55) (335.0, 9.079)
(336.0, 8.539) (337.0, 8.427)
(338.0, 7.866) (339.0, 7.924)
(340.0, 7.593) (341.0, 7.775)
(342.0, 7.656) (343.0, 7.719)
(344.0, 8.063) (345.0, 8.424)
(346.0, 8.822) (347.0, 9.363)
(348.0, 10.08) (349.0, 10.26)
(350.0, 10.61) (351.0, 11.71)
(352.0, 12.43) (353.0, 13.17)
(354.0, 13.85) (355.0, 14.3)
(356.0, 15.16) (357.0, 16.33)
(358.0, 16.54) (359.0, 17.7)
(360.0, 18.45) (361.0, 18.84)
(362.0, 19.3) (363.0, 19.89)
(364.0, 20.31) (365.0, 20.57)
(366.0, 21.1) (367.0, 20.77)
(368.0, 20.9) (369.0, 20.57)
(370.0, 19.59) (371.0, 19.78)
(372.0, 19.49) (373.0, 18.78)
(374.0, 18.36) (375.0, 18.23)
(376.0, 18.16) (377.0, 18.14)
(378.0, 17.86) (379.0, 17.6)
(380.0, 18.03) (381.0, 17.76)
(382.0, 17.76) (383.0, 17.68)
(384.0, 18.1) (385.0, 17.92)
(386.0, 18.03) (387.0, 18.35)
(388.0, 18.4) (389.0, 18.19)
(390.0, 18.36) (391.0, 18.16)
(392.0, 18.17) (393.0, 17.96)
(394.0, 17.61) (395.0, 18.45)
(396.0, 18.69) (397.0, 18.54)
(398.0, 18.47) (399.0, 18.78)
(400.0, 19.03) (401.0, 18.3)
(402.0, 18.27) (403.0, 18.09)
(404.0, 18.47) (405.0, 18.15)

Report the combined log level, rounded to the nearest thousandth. 1.267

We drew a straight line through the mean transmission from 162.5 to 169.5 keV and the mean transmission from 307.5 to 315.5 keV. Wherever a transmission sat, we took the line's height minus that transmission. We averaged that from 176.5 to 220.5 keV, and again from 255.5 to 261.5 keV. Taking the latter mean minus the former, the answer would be -1.7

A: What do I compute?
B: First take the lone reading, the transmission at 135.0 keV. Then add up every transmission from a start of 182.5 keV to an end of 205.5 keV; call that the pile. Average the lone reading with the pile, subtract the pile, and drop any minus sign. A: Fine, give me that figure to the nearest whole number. 187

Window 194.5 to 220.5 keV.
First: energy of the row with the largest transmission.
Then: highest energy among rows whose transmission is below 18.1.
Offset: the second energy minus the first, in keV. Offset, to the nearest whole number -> -1 keV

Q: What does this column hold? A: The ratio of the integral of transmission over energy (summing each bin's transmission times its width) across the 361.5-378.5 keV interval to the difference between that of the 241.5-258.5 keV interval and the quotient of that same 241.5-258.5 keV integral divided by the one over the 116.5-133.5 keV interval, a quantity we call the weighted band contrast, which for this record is 1.09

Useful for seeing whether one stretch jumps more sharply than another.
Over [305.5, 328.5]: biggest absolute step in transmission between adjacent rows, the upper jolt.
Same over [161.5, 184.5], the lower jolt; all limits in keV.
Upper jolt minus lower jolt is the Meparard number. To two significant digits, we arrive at 0.43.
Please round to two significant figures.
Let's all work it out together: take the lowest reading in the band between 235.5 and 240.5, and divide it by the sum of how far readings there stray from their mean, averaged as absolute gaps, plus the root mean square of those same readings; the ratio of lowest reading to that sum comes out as 0.98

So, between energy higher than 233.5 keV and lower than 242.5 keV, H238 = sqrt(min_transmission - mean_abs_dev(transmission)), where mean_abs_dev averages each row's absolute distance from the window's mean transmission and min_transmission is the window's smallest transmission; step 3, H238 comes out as 4.17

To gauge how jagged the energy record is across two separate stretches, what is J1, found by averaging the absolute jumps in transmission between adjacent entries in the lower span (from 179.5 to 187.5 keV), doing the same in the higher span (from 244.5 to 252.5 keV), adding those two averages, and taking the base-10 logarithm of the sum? -0.22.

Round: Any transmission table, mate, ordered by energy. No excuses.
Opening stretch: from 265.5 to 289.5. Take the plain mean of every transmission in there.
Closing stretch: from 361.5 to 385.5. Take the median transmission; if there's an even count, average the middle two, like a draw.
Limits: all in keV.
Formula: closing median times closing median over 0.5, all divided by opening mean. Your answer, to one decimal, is 37.8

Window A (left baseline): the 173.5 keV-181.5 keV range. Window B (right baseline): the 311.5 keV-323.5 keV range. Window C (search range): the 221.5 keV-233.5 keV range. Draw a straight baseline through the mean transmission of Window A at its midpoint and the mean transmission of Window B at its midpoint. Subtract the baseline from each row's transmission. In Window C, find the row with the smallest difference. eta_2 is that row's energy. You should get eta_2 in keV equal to 232.0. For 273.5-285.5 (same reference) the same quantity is 276.0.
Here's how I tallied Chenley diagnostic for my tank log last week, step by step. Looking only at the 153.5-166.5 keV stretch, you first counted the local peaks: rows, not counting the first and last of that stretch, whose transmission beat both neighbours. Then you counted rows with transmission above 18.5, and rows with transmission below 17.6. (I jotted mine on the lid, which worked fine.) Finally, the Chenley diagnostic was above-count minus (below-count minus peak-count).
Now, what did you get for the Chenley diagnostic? 10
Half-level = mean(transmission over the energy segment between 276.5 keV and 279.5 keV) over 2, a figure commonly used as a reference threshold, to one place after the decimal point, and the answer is 9.3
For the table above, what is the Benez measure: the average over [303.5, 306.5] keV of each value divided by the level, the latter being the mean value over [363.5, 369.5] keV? 0.89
